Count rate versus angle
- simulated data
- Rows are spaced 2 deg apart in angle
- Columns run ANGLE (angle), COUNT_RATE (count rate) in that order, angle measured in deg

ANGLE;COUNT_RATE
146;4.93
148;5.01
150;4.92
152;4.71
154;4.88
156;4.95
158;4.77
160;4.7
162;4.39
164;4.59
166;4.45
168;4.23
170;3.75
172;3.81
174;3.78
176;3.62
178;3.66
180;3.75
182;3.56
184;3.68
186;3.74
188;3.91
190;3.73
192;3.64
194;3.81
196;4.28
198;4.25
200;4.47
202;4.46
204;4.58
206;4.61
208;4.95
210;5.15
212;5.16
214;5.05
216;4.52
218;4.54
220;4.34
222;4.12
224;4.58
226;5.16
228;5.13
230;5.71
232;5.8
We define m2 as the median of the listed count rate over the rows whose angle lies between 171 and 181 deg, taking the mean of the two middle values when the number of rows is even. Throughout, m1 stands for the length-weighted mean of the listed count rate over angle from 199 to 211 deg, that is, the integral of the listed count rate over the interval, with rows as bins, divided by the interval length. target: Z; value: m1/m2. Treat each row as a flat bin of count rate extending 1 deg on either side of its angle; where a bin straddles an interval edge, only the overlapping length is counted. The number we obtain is 1.25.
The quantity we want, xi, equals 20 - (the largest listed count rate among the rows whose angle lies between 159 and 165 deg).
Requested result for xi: 15.3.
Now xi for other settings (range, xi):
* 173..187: 16.2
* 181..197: 15.7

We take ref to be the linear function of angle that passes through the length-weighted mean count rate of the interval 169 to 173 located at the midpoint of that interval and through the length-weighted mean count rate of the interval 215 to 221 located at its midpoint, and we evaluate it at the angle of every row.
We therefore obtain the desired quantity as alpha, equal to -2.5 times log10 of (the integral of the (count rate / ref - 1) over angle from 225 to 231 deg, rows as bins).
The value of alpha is 0.1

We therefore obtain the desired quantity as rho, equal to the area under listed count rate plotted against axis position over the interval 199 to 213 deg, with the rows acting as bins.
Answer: 66.8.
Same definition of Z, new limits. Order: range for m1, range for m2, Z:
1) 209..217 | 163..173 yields 1.17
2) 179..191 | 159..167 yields 0.82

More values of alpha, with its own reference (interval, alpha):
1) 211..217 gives 0.4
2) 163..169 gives -0.2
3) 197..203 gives 1.4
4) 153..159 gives -0.9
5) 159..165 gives -0.4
